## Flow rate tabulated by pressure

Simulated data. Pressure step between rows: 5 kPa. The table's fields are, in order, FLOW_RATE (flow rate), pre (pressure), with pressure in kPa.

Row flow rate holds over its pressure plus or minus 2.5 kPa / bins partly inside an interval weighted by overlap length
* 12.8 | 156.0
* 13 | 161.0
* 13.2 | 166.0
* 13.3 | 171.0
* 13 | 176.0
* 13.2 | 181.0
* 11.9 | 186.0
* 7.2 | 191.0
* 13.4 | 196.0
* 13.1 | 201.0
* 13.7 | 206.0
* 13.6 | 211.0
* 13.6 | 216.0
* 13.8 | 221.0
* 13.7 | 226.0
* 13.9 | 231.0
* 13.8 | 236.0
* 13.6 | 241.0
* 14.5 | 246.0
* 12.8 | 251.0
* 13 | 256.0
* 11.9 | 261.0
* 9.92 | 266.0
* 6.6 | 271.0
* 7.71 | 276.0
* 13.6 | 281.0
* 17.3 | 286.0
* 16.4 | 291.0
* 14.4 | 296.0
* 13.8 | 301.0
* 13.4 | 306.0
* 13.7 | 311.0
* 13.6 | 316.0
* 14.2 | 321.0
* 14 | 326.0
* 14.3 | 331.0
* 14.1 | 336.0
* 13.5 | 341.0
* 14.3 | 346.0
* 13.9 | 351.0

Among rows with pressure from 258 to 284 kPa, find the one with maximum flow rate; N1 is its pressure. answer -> 281.0 kPa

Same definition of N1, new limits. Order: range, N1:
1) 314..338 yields 331.0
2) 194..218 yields 206.0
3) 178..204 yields 196.0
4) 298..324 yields 321.0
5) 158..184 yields 171.0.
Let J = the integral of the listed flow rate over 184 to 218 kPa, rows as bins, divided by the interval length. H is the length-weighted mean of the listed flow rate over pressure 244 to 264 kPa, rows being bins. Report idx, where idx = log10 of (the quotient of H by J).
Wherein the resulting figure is 0.02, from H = 12.9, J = 12.3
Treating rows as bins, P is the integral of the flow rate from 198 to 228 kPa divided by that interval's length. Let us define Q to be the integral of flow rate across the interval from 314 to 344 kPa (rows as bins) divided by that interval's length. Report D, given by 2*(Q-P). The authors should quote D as 1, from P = 13.6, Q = 14.0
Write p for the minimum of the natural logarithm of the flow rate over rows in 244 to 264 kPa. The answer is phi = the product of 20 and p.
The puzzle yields 50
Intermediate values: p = 2.48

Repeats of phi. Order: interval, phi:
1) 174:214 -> 39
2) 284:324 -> 52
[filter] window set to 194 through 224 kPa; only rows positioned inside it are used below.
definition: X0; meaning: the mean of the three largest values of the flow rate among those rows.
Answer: 13.7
